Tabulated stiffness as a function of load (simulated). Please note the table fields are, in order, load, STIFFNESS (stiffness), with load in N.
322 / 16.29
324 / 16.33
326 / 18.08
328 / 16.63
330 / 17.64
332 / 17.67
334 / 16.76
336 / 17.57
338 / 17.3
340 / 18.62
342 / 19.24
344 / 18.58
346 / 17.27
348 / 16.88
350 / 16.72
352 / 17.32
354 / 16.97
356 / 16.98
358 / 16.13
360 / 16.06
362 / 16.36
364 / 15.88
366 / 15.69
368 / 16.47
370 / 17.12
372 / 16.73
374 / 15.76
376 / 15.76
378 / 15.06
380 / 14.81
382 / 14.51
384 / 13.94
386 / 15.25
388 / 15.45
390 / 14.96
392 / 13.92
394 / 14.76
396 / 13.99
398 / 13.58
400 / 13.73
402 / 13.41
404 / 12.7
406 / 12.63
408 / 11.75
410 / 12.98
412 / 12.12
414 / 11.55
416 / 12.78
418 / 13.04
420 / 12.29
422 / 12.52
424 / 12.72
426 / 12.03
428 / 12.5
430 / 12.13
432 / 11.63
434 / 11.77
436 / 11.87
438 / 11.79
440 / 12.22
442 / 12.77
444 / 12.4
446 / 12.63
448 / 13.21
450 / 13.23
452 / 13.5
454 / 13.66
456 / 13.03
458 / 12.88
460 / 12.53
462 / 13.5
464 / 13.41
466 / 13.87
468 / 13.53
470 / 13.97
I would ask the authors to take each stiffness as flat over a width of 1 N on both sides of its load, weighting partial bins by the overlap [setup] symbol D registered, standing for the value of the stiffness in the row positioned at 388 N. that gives 15.45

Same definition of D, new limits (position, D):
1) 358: 16.13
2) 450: 13.23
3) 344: 18.58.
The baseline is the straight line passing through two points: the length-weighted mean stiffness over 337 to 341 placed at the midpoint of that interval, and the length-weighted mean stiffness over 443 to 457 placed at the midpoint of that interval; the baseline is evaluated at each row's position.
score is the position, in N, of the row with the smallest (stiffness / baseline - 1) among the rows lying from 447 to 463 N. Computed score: 460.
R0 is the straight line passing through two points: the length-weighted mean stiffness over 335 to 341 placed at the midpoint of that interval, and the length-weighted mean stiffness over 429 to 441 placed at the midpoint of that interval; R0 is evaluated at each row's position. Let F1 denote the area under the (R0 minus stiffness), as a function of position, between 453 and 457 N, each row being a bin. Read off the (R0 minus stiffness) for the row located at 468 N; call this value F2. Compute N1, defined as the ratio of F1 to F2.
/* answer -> 3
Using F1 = -10.7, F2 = -3.6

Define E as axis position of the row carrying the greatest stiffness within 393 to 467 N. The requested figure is 394 N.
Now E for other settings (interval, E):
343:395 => 344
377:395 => 388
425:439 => 428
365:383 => 370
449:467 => 466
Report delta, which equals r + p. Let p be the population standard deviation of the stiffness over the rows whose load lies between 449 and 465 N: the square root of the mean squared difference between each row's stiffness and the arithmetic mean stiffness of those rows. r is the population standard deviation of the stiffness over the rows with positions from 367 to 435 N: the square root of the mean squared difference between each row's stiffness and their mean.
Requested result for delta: 1.9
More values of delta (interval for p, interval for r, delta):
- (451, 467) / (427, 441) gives 0.7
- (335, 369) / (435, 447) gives 1.3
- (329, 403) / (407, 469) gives 2.1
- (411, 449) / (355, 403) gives 1.6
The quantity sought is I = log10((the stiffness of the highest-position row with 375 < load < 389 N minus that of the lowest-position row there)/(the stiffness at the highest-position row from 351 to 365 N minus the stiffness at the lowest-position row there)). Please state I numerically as -0.67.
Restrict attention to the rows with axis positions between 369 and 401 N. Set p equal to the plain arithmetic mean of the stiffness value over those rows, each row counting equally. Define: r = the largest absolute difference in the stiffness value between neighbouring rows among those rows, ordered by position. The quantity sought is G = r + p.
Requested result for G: 16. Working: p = 15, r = 1.31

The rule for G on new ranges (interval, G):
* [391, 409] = 14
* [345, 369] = 17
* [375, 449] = 14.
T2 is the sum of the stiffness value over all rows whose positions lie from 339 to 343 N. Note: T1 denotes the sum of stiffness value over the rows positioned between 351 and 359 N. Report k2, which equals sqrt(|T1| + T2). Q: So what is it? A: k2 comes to 10.3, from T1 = 67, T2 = 38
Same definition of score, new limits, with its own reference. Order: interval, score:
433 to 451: 434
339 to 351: 350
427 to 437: 432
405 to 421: 408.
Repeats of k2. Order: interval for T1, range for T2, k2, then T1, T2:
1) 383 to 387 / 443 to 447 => 7.4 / 29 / 25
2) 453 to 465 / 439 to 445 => 10.8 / 79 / 37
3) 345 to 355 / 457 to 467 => 12.3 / 85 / 66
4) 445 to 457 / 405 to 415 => 11.8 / 79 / 61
